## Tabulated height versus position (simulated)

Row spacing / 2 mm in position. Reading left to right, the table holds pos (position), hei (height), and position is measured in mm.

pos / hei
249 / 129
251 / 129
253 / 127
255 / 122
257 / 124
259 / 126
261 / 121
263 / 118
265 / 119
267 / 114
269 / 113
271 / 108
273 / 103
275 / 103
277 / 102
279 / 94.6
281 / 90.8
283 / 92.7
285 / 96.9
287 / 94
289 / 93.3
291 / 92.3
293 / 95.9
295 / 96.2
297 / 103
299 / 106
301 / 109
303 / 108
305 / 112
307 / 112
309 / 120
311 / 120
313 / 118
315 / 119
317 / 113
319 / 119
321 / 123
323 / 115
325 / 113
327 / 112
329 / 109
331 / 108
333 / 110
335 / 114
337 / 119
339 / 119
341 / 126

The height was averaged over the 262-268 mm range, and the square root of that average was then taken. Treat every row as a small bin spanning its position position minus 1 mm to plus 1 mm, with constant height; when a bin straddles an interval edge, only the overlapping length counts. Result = 10.8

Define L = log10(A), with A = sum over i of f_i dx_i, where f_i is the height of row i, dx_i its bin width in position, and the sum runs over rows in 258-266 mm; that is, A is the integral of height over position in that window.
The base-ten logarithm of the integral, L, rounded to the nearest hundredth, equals 2.99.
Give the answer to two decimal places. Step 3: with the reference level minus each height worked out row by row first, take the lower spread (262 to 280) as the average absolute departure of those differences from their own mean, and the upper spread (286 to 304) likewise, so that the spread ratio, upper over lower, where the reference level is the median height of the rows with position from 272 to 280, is 0.88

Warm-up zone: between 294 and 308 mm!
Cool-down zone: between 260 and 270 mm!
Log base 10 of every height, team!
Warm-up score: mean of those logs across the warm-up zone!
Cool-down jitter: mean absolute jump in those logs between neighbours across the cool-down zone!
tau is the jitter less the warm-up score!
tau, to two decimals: -2.02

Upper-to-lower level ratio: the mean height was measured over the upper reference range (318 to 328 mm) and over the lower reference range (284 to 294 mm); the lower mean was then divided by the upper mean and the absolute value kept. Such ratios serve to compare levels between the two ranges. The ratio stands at 0.81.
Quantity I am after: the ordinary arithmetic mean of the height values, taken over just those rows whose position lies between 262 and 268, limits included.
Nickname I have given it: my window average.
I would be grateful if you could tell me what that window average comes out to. 117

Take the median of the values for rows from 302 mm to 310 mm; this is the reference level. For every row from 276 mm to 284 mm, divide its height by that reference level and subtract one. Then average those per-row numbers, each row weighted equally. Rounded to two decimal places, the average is -0.15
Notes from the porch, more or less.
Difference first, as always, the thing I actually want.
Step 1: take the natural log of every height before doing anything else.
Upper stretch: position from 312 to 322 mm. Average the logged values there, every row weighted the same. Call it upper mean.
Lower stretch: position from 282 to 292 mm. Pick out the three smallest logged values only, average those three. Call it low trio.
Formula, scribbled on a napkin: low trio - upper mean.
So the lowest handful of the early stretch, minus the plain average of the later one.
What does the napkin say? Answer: -0.24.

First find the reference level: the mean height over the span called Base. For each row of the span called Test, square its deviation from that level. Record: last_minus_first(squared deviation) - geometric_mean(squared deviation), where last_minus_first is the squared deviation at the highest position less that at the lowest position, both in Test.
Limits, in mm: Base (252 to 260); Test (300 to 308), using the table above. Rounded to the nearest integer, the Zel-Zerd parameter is -293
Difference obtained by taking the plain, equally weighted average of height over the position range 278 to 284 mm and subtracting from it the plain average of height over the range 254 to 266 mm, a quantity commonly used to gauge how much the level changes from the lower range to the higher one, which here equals -29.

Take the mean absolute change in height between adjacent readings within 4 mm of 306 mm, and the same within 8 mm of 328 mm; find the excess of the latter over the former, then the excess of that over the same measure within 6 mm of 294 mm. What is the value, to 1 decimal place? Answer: -3.9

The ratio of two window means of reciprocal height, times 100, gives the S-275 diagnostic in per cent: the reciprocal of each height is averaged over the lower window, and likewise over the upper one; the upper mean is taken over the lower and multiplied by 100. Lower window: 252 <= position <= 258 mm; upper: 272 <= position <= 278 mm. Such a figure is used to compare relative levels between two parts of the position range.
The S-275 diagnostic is 121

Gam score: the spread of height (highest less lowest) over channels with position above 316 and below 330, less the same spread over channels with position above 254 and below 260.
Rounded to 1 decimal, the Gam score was 10.0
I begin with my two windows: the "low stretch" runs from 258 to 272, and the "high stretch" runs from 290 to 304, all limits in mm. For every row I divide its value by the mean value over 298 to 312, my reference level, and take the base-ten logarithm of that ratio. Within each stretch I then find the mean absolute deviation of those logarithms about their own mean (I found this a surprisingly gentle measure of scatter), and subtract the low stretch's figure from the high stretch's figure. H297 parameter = 0.008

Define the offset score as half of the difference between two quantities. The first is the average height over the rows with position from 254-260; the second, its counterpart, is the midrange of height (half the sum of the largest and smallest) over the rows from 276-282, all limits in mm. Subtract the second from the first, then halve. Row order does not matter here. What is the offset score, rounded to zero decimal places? 14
